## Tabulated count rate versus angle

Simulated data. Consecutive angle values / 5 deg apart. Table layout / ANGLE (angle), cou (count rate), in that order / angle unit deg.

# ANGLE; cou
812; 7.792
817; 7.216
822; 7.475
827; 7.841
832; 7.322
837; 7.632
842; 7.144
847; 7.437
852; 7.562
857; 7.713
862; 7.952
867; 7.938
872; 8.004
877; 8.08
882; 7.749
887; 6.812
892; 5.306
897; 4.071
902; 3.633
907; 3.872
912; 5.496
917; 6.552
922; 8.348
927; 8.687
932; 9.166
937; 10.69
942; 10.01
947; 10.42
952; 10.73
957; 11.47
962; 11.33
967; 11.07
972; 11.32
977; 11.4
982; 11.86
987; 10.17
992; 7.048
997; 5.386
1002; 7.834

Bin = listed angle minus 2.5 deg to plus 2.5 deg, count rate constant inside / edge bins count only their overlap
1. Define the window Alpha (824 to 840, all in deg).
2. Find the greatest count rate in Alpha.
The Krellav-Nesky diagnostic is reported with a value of 7.841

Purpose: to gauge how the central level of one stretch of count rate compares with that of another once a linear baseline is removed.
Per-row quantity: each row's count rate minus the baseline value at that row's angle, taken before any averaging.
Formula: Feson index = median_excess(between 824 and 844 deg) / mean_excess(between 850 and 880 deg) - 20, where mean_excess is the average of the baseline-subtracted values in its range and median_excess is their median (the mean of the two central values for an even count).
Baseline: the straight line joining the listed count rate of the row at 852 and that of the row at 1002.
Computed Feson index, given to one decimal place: -20.2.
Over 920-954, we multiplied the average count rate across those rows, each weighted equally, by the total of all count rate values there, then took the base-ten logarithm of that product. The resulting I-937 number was 2.8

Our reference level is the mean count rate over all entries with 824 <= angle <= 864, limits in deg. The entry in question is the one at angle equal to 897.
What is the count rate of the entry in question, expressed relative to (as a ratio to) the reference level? 0.5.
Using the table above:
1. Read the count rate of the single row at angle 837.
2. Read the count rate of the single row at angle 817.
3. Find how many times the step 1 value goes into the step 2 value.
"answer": 0.95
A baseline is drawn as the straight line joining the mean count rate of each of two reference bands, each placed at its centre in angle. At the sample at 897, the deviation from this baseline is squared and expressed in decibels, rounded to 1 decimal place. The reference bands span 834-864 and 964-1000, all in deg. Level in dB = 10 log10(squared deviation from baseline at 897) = 12.6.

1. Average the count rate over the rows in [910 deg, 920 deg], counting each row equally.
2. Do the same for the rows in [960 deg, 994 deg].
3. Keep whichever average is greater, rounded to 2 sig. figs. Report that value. 11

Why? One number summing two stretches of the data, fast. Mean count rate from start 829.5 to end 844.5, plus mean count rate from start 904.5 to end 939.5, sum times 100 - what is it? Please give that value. 1491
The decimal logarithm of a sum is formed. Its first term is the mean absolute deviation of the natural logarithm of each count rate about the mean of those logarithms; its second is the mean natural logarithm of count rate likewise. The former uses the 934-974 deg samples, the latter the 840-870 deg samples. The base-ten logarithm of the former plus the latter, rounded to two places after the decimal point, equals 0.32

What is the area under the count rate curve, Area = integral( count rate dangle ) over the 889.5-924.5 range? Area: 186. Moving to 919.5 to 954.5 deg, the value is 340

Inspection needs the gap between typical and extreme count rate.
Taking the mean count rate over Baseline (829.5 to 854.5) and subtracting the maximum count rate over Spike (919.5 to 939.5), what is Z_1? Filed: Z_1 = -3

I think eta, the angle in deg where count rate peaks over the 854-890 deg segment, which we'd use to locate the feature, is 877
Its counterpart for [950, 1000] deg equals 982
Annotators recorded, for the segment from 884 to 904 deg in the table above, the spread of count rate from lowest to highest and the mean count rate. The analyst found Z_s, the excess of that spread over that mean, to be -2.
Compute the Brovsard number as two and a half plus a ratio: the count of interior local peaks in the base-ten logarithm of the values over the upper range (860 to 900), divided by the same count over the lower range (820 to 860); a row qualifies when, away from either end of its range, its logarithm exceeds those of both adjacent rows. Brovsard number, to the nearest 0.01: 3.00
